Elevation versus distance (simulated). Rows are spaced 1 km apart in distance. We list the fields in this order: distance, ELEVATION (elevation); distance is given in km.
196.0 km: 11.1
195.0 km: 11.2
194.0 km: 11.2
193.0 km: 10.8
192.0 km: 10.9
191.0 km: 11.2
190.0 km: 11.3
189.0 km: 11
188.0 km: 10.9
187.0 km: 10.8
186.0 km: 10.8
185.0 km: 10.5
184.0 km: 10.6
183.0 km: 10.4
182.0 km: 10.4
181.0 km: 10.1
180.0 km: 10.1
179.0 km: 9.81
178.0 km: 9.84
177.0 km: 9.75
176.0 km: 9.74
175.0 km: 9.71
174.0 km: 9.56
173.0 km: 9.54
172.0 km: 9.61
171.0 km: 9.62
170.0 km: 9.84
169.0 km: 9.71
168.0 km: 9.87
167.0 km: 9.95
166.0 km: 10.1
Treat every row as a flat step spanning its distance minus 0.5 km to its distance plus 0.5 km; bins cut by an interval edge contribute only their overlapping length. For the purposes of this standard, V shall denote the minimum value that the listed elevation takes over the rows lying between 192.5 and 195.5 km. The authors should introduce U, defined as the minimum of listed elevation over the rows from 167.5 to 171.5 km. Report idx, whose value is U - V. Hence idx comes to -1.2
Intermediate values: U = 9.62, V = 10.8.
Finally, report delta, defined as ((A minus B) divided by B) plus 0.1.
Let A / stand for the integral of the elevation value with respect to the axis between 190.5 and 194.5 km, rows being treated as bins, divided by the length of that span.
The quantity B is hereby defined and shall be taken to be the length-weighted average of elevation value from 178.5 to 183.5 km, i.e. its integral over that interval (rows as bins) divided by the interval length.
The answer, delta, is 0.18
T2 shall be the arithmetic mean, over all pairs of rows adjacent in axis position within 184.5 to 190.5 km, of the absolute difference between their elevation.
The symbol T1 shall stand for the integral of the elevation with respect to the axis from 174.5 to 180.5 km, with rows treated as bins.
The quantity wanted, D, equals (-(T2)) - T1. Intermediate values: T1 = 59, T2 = 0.16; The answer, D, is -59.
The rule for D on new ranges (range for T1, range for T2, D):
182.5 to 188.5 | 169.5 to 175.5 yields -64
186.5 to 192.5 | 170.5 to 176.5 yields -66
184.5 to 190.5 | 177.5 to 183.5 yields -65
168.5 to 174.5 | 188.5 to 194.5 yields -58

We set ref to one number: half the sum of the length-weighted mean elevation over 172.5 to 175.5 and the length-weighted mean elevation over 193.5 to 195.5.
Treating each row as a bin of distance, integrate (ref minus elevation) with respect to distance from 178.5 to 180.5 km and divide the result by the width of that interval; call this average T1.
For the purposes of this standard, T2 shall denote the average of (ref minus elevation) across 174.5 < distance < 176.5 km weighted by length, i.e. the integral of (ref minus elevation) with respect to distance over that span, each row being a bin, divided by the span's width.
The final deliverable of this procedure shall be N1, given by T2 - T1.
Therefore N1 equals 0.2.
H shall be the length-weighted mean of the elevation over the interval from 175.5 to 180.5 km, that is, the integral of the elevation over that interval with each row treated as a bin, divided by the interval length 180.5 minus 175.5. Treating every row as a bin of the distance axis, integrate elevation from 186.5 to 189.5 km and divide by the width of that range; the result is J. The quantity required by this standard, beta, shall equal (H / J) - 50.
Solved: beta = -49.1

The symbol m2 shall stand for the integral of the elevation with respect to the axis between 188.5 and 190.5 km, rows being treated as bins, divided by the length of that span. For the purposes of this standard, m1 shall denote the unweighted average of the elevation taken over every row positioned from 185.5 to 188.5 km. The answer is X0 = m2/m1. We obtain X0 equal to 1.03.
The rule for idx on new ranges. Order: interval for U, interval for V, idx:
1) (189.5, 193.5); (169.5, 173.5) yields 1.3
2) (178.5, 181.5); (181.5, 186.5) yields -0.6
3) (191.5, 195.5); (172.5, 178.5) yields 1.3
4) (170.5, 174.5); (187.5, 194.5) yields -1.3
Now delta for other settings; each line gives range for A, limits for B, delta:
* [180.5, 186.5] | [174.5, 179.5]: 0.17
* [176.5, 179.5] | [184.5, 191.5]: 0.00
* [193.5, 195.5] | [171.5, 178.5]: 0.26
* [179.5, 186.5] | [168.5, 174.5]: 0.18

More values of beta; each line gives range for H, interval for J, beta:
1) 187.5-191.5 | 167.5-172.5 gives -48.9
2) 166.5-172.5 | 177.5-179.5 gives -49.0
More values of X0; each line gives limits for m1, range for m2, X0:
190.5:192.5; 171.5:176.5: 0.87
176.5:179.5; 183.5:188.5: 1.09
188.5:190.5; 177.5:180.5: 0.89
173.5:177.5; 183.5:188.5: 1.11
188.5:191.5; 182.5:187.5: 0.95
